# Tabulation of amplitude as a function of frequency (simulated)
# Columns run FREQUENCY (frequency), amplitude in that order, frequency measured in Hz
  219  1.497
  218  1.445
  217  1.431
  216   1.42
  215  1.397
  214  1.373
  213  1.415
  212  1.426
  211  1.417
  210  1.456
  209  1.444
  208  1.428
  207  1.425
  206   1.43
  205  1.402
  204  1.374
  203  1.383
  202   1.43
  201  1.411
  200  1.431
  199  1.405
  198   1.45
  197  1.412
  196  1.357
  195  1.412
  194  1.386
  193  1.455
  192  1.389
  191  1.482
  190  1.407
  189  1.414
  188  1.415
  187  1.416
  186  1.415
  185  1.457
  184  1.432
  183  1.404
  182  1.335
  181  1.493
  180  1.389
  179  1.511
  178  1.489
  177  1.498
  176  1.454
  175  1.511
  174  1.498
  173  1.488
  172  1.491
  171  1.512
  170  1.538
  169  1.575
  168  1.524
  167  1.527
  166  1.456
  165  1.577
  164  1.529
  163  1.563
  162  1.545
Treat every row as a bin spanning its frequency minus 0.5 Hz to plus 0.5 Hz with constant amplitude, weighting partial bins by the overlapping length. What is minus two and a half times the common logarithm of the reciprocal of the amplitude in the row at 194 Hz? 0.354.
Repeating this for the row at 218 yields 0.400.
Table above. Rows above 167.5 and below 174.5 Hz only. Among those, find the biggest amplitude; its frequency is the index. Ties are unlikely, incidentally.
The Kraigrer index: 169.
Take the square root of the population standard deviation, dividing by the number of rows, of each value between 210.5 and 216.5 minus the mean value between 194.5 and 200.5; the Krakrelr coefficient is 0.134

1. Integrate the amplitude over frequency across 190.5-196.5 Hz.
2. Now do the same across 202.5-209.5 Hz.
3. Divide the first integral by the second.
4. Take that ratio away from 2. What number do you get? 1.1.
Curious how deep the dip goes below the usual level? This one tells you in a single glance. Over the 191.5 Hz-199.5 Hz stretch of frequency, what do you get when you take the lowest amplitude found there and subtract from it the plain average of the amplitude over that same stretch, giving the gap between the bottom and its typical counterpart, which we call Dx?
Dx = -0.051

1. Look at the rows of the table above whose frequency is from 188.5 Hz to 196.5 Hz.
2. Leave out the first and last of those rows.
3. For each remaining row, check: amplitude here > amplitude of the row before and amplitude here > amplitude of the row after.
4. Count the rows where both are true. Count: 3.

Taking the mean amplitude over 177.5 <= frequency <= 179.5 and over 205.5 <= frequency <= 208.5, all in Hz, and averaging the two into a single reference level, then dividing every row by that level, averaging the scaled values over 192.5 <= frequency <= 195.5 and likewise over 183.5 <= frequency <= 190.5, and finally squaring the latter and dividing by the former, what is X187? 0.975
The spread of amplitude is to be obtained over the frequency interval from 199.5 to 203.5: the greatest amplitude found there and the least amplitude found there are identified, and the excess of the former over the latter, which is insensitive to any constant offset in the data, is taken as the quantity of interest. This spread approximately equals 0.05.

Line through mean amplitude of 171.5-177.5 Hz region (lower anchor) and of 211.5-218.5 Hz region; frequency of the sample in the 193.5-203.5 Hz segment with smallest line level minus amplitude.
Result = 198 Hz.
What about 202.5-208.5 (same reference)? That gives 208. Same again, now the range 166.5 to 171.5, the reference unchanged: 169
